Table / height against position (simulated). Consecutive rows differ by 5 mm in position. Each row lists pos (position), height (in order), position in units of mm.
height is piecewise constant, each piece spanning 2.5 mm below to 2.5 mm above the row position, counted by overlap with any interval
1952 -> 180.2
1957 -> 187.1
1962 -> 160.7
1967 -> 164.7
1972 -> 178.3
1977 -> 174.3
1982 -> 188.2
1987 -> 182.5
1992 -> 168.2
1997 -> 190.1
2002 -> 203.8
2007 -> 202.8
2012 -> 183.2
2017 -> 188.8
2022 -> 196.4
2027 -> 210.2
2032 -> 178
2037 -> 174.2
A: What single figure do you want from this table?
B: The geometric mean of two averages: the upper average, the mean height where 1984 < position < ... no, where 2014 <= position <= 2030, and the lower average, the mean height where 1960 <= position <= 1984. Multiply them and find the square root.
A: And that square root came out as 185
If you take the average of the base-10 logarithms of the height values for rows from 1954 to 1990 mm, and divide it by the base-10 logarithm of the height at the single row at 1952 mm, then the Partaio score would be 1.00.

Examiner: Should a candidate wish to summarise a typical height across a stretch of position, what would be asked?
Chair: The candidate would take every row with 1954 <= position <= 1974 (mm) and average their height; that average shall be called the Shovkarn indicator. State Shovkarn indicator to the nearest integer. 173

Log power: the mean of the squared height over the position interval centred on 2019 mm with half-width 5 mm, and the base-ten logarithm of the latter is 4.57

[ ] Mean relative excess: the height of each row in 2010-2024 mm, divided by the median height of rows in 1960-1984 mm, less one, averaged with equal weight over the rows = 0.087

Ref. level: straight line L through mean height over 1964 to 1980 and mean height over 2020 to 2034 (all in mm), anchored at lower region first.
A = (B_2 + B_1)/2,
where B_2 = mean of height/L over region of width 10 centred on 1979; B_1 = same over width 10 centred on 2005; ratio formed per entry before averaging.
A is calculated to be 1.06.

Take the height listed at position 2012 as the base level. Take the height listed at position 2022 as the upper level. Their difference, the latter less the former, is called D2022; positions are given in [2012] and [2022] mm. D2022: 13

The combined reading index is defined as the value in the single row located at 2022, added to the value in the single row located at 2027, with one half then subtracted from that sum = 406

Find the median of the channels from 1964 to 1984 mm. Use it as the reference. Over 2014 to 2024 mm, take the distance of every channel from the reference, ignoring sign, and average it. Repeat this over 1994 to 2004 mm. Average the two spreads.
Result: 18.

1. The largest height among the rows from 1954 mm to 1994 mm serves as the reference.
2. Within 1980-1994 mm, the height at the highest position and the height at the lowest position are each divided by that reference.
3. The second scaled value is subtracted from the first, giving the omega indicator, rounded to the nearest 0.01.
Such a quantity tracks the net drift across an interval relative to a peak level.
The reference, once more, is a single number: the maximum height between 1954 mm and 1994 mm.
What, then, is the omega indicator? -0.11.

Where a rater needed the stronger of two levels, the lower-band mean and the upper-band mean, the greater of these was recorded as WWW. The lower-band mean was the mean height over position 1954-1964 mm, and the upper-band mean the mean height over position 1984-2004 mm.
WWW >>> 186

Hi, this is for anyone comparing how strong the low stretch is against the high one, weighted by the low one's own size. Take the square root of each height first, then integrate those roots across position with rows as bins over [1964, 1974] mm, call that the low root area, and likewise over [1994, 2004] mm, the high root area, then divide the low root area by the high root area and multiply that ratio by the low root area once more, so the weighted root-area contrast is 122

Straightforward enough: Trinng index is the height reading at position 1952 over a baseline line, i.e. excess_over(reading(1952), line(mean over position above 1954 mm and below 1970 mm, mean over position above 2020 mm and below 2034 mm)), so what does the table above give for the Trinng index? 13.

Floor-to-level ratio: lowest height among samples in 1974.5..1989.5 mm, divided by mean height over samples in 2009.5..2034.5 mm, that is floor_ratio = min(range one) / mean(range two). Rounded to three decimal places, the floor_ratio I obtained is 0.911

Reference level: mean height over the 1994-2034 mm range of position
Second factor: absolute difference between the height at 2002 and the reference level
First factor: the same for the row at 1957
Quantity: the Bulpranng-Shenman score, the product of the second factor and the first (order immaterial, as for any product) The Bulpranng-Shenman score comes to 68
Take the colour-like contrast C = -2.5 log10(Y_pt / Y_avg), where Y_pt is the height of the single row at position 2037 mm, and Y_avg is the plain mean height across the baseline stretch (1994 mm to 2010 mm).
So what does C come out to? 0.14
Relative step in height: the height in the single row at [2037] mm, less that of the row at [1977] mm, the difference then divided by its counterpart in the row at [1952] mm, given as 0.00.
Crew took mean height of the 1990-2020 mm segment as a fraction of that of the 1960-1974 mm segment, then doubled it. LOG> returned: 2.26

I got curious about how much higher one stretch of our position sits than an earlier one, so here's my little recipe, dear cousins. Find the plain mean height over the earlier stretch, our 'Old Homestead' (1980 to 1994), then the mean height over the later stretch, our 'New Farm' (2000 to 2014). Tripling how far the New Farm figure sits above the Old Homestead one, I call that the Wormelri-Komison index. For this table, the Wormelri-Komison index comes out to 51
